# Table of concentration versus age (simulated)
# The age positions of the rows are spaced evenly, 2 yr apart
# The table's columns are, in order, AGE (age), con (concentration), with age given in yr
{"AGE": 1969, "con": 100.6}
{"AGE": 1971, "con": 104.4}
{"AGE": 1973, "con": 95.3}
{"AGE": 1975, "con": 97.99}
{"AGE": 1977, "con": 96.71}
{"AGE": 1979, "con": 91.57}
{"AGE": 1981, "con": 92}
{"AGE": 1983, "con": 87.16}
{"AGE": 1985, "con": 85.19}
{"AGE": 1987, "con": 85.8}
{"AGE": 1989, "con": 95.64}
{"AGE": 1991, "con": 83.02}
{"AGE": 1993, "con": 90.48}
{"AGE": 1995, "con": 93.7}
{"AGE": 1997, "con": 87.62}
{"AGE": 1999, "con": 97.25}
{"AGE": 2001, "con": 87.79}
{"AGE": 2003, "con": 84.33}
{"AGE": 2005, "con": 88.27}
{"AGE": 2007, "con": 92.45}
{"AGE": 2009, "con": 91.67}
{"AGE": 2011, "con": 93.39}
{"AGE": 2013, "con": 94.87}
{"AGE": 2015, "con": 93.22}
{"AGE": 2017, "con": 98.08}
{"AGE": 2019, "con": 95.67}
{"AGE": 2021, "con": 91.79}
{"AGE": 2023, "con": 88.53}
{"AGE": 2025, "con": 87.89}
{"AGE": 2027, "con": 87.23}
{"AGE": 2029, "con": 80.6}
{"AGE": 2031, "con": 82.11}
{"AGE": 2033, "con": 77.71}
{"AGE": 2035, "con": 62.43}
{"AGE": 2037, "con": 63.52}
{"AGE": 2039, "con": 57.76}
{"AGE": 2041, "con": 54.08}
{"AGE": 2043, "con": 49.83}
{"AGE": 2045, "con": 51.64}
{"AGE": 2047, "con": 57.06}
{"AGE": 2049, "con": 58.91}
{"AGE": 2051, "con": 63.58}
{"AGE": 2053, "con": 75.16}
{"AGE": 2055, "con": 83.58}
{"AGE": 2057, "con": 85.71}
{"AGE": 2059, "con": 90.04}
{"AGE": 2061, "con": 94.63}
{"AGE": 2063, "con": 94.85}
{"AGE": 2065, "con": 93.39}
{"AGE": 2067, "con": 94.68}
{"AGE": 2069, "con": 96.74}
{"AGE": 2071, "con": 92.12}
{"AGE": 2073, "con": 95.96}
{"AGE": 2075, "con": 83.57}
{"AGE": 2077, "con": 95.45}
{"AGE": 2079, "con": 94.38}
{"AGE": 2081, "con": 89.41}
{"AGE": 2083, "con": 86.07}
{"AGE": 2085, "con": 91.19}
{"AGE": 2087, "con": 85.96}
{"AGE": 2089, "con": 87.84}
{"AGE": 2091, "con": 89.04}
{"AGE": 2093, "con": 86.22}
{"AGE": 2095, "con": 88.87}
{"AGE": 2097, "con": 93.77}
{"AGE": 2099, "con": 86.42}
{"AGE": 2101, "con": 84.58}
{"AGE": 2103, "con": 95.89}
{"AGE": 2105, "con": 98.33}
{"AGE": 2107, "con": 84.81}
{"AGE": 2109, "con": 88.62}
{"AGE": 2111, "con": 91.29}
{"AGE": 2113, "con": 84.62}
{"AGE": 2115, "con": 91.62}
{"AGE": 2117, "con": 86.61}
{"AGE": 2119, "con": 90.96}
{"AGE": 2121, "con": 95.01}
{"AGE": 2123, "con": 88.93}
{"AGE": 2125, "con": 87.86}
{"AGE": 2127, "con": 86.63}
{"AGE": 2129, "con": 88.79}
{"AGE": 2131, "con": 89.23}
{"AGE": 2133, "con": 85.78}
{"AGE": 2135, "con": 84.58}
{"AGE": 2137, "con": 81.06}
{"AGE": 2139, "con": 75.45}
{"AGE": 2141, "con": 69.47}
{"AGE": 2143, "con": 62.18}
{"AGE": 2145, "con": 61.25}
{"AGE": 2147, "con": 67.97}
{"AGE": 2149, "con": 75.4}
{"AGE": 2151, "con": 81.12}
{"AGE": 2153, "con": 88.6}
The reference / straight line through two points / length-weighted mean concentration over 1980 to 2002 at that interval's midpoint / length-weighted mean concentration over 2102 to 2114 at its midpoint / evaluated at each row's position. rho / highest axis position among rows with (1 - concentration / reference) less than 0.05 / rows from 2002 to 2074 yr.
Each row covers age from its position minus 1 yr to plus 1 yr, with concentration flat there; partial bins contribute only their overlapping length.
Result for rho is 2073 yr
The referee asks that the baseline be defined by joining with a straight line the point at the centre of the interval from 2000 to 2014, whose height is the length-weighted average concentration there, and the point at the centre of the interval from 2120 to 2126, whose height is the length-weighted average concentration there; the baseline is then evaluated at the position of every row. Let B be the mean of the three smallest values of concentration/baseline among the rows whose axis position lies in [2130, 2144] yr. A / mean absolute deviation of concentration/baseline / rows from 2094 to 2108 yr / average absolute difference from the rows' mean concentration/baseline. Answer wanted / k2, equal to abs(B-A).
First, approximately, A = 0.053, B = 0.76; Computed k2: 0.7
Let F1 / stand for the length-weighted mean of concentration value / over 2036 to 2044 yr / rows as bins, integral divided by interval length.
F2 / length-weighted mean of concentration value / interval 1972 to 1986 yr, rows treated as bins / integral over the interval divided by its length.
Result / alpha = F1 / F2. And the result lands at 0.61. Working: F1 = 56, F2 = 92.3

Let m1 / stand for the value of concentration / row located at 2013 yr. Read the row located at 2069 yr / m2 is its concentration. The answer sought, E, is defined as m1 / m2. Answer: 0.98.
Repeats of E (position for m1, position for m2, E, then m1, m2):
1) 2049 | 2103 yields 0.61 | 58.91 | 95.89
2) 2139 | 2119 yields 0.83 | 75.45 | 90.96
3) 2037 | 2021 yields 0.69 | 63.52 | 91.79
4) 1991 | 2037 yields 1.31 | 83.02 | 63.52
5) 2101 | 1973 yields 0.89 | 84.58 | 95.3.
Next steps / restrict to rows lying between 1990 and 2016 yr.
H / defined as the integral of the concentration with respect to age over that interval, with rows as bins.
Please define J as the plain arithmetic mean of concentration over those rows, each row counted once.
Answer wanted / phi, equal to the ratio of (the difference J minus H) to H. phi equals -0.962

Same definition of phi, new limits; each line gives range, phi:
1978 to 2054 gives -0.987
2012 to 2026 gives -0.929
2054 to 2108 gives -0.981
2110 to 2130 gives -0.950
